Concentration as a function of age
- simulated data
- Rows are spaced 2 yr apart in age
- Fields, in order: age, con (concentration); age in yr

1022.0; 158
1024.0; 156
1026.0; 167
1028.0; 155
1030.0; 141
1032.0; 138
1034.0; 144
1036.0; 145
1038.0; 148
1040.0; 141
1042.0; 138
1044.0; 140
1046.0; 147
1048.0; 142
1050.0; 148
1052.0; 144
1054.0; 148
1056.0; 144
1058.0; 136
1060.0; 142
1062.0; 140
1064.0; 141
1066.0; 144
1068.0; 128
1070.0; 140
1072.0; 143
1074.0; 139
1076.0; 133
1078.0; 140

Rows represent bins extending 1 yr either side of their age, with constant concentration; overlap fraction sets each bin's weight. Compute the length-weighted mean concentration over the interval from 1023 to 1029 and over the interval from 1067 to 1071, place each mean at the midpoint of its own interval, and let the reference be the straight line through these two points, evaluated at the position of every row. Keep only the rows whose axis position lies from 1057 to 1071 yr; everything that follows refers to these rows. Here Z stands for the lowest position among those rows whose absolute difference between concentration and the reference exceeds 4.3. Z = 1058.0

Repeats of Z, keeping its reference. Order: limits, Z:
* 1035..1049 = 1036.0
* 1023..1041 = 1024.0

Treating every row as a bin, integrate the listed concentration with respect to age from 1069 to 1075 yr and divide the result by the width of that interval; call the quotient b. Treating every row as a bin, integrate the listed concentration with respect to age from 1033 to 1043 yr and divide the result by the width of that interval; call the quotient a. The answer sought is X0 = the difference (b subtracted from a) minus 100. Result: -97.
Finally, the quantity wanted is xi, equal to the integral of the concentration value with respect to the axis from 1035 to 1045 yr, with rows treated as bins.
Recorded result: 1424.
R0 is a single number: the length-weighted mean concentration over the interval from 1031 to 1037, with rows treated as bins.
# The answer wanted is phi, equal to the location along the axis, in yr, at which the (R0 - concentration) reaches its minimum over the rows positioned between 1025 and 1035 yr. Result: 1026.0 yr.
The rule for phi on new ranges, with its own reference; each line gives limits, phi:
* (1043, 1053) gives 1050.0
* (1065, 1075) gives 1066.0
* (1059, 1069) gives 1066.0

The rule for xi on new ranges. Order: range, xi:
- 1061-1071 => 1386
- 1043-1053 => 1442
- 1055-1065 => 1406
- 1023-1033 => 1514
